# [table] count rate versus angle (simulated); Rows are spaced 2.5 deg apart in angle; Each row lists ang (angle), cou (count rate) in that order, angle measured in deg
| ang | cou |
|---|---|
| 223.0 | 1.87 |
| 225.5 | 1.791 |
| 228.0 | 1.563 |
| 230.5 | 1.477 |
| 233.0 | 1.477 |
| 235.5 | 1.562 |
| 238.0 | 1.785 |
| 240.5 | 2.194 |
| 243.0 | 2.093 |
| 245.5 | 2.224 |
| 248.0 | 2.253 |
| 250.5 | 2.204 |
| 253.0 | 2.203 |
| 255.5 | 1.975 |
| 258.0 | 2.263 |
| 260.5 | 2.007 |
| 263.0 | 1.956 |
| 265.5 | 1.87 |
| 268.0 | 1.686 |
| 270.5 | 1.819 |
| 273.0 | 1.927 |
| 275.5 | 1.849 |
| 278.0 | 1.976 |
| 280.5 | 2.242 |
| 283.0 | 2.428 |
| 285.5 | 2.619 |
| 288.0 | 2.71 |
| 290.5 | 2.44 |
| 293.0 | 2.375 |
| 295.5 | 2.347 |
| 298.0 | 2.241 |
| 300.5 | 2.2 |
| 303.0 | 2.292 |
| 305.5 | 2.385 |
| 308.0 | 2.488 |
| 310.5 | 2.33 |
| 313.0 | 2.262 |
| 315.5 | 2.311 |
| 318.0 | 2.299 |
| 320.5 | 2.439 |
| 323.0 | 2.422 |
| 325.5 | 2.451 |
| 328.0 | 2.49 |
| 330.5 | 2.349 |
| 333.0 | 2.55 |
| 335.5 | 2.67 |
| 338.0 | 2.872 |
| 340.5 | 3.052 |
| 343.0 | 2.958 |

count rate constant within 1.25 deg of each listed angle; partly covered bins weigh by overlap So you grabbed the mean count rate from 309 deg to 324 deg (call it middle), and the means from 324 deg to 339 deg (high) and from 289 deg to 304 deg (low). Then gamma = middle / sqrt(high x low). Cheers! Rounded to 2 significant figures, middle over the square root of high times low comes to 0.96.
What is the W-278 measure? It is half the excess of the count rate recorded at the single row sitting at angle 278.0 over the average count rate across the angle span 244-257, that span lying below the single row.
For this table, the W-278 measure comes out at -0.10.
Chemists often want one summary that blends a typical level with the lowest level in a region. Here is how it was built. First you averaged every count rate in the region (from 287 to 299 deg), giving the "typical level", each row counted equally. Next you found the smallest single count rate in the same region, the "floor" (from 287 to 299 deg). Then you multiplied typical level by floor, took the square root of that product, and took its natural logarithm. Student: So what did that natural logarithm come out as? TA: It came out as 0.85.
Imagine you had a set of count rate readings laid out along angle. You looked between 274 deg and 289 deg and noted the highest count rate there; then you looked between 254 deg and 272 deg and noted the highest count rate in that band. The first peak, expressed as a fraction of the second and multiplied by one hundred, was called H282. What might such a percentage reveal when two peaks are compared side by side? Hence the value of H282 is 120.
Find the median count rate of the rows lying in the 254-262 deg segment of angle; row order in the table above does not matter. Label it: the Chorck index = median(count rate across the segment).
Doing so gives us 2.01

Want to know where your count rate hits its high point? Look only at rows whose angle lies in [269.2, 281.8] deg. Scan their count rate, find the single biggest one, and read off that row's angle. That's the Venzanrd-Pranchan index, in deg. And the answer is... 280.5 deg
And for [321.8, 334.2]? 333.0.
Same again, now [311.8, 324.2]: 320.5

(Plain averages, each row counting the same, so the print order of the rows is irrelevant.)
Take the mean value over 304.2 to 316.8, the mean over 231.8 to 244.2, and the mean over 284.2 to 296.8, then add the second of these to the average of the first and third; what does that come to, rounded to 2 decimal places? 4.25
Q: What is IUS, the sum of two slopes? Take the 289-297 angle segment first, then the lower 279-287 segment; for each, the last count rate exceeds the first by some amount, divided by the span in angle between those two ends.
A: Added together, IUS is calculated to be 0.057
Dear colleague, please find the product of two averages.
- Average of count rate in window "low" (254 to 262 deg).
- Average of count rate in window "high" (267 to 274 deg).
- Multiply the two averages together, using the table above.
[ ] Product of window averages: 3.8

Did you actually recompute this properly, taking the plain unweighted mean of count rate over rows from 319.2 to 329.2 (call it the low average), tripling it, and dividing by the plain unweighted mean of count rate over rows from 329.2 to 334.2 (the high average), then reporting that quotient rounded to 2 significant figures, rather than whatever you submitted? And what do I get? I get 3.0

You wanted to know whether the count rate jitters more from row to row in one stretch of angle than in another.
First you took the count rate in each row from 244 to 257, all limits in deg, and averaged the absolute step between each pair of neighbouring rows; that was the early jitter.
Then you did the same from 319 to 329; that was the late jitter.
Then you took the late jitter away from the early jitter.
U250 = 0.048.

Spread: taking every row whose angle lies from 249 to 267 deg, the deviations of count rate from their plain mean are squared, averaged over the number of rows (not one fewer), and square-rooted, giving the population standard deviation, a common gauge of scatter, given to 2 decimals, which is 0.14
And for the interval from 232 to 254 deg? 0.29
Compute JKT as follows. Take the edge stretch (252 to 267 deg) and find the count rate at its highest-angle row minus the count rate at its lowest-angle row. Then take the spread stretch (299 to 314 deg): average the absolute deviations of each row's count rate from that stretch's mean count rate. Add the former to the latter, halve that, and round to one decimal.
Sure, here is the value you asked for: -0.1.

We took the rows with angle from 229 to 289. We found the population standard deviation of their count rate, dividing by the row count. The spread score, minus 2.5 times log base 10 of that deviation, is 1.25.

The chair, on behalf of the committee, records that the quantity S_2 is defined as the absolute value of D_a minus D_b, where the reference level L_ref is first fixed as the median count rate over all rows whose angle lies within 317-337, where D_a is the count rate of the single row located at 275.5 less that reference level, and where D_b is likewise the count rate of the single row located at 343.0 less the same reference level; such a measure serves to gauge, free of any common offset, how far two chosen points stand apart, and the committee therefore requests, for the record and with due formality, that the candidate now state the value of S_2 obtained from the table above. 1.1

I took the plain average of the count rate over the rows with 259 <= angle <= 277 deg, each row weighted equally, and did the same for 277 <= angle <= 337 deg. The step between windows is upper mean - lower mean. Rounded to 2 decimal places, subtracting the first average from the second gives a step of 0.51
